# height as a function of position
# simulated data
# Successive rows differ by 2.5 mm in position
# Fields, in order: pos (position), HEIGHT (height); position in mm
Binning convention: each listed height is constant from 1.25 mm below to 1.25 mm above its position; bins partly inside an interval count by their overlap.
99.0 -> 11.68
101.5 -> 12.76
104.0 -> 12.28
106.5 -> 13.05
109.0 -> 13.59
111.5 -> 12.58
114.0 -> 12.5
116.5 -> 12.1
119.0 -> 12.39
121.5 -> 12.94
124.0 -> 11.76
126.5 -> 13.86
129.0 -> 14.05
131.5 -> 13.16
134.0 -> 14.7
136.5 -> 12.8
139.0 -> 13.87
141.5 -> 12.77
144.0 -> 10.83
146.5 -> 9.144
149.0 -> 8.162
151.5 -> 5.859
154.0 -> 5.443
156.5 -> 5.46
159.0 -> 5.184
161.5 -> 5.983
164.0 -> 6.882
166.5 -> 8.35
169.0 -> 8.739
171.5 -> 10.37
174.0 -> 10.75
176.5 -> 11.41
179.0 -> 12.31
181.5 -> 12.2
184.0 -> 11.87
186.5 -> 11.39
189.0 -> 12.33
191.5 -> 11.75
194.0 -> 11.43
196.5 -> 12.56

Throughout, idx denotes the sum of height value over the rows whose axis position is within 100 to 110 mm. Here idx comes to 52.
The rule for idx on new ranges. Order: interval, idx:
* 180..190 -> 48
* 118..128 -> 51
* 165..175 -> 38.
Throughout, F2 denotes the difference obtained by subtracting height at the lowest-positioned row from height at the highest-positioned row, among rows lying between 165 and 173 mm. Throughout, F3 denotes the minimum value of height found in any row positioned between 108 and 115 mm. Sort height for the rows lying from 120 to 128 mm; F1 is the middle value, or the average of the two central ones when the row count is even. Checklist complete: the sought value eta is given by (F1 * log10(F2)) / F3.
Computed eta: 0.3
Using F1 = 13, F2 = 2.0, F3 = 12.5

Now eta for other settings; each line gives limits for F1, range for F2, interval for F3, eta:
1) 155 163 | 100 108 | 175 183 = -0.3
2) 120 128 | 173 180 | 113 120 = 0.2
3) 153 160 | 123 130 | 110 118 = 0.2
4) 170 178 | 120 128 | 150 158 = -0.1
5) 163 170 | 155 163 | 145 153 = -0.4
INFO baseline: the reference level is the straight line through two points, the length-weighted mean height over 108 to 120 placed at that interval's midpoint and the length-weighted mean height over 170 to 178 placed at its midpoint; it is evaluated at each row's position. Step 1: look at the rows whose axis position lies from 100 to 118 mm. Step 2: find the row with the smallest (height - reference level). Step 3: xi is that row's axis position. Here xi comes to 104.0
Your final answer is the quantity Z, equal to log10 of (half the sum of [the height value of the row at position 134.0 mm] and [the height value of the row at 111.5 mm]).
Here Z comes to 1.13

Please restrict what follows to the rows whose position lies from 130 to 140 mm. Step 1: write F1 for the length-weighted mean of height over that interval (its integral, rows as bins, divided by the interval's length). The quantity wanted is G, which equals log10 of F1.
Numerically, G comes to 1.13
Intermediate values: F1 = 13.6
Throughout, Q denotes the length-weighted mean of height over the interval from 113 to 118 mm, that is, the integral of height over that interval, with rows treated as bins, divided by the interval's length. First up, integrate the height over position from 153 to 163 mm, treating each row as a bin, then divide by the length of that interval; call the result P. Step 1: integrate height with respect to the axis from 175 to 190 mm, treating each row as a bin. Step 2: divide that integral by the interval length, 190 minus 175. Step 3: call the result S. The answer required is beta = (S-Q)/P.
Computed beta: -0.1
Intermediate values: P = 5.6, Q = 12.3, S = 12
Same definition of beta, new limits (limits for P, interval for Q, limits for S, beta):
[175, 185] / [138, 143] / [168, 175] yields -0.3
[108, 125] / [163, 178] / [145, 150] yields -0.1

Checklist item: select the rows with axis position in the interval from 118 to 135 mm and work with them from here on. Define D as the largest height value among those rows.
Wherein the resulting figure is 14.7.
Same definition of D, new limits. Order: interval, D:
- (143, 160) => 10.83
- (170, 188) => 12.31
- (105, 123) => 13.59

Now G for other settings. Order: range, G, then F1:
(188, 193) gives 1.08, 12.0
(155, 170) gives 0.83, 6.7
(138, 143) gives 1.12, 13.2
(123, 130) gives 1.12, 13.2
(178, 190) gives 1.08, 12.0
